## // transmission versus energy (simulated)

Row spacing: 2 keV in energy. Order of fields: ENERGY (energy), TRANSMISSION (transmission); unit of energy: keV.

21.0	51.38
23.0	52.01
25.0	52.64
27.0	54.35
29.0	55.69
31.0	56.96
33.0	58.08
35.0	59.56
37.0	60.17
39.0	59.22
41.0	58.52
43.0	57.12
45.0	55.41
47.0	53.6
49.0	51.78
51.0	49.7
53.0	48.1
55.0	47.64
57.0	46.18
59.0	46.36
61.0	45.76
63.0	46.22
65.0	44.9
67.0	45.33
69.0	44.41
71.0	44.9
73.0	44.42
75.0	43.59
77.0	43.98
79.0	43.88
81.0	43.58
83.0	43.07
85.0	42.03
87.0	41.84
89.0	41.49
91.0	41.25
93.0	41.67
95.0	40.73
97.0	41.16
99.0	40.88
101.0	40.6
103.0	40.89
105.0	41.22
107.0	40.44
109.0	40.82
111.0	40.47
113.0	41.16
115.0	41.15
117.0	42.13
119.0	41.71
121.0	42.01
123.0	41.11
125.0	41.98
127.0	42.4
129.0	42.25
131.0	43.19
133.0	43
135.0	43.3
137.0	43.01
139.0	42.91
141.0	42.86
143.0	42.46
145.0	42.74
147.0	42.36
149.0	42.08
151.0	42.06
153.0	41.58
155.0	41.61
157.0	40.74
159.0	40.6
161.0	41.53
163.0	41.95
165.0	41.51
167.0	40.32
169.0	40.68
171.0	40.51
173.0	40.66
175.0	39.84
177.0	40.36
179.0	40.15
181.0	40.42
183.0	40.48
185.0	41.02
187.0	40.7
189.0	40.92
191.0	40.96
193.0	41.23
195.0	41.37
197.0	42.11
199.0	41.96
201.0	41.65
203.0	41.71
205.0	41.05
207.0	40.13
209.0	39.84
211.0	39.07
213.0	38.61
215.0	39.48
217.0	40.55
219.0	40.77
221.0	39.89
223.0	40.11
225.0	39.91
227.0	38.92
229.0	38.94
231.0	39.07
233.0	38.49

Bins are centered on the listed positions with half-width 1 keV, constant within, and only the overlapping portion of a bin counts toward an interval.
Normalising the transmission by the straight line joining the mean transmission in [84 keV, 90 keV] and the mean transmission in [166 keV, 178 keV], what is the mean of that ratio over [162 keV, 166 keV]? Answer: 1.03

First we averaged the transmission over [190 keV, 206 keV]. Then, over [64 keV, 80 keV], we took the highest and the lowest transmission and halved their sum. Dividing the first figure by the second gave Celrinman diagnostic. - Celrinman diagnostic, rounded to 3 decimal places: 0.934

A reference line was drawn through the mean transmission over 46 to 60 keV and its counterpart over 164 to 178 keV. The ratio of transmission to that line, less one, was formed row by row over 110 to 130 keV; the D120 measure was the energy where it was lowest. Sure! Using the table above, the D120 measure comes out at 111.0 keV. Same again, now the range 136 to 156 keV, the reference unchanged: 153.0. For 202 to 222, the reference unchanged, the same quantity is 213.0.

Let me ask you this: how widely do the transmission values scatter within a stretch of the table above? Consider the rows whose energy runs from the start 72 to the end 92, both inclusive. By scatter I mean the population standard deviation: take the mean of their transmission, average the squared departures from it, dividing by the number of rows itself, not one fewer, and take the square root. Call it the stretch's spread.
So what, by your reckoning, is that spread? 1.1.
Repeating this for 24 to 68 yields 5.3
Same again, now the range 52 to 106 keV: 2.2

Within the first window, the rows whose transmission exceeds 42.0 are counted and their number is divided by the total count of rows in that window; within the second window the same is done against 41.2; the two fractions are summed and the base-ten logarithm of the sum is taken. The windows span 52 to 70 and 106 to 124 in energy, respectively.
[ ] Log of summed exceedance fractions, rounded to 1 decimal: 0.1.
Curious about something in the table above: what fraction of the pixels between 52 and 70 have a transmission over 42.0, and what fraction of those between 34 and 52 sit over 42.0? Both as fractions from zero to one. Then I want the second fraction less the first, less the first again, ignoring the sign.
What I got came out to 1.0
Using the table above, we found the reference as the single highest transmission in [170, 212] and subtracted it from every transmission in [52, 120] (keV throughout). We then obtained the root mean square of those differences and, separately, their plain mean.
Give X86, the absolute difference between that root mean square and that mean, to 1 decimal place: 1.5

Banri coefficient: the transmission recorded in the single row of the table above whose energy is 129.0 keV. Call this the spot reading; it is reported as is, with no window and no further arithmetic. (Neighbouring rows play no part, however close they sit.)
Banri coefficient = 42.25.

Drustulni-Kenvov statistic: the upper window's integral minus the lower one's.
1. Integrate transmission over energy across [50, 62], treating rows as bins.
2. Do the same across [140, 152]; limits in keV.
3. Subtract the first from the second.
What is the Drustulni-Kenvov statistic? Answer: -58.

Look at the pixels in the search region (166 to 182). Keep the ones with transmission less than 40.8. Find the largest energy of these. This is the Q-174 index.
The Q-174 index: 181.0 keV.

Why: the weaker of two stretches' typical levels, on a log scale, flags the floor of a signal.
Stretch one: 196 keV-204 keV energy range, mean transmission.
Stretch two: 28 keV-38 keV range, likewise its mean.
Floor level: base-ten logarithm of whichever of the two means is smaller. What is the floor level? 1.622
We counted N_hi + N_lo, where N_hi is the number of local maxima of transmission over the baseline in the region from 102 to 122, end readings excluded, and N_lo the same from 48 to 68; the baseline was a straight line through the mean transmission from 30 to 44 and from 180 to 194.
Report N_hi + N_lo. 5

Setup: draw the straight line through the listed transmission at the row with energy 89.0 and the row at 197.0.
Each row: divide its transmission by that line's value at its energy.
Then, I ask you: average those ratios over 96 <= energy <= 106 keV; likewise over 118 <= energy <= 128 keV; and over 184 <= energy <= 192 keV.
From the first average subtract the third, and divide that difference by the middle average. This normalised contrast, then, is 0.013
